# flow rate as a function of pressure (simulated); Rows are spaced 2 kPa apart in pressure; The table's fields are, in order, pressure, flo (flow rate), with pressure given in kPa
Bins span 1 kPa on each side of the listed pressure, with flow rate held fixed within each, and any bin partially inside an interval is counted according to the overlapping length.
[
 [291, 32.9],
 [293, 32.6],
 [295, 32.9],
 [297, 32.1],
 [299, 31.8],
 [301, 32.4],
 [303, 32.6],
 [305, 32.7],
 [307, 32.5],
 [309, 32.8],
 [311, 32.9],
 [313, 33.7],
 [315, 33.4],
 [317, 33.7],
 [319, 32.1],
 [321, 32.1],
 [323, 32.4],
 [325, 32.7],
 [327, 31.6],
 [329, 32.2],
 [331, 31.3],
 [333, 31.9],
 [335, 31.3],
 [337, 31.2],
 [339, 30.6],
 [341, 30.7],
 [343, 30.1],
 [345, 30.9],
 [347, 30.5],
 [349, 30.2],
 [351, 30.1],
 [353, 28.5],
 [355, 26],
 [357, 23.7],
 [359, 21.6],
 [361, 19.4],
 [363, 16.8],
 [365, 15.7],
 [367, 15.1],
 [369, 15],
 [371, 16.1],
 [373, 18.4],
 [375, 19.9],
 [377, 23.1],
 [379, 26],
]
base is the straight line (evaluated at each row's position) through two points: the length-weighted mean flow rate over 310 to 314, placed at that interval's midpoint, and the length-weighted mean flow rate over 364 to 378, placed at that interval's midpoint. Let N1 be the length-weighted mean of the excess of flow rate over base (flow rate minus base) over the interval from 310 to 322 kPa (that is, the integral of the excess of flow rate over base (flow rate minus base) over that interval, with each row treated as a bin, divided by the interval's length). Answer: 1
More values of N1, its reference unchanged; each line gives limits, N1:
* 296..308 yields -4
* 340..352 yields 6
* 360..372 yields -3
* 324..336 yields 3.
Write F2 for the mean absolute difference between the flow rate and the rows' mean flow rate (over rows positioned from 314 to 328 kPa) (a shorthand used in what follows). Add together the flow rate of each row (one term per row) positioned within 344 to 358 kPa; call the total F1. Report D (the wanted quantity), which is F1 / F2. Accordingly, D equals 335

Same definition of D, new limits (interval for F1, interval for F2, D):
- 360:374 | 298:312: 460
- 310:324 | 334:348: 714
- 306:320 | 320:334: 629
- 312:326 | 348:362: 66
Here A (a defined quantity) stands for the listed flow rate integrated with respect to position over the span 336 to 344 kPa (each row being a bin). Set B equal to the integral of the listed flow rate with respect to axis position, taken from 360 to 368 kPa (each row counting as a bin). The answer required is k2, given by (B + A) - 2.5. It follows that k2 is 377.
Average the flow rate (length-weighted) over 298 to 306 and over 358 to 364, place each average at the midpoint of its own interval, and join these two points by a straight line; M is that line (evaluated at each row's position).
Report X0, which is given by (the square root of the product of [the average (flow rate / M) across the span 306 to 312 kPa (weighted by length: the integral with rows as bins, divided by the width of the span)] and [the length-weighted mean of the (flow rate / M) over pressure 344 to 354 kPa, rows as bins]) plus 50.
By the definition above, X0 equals 51.21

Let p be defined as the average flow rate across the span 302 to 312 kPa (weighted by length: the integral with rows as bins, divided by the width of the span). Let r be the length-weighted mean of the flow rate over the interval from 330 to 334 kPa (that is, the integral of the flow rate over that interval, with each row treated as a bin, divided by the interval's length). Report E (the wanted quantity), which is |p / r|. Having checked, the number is 1.03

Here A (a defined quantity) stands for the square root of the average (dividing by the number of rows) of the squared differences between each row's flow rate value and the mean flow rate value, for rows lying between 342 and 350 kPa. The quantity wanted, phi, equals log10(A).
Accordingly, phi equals -0.51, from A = 0.3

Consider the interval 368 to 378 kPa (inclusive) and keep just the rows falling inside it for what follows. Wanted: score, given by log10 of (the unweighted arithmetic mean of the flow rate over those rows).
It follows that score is 1.27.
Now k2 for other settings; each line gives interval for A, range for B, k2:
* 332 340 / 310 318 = 515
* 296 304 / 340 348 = 500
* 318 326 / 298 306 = 515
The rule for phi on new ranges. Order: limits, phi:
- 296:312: -0.46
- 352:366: 0.64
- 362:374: 0.07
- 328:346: -0.21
